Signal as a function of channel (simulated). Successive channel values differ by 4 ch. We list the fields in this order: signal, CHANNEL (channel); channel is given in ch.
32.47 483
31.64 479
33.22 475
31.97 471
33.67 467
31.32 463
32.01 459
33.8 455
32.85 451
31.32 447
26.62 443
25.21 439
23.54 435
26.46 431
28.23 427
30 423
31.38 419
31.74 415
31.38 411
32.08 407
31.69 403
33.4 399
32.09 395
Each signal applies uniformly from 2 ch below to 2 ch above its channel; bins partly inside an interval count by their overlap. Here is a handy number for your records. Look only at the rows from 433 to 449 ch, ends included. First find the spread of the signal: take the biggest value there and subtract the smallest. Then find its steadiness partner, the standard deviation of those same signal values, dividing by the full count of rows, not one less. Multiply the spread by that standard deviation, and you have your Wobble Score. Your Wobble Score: 23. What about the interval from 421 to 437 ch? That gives 15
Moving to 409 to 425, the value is 1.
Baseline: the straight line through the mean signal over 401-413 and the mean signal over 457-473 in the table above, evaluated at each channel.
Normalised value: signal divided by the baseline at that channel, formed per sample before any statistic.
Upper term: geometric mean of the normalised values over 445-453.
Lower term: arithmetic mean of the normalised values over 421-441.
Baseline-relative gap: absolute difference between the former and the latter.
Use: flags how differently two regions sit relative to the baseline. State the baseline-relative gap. 0.164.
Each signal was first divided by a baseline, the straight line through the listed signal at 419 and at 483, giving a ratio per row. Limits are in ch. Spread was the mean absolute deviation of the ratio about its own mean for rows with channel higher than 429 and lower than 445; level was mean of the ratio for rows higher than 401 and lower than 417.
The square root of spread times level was 0.186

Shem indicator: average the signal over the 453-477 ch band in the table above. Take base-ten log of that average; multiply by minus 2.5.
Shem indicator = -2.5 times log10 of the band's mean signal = -3.79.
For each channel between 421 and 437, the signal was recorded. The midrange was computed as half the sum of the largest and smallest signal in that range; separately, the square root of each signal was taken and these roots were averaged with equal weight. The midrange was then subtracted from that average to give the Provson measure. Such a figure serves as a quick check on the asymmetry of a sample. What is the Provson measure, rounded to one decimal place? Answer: -21.6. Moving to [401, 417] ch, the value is -26.1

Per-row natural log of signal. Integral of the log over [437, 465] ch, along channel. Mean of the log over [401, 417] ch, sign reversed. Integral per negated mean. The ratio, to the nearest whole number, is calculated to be -28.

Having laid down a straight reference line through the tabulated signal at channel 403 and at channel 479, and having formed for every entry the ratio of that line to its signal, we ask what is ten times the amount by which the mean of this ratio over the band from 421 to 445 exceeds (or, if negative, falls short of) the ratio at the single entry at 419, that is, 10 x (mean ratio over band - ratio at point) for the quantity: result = 1.8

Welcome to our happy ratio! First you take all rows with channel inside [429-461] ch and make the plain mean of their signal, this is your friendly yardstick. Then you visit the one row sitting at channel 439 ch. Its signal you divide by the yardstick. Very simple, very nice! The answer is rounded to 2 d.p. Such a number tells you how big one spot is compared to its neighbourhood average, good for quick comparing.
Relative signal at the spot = 0.87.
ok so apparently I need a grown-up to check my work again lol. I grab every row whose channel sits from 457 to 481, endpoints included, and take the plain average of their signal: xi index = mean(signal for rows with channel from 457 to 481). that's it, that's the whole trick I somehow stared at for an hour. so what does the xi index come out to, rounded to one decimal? 32.3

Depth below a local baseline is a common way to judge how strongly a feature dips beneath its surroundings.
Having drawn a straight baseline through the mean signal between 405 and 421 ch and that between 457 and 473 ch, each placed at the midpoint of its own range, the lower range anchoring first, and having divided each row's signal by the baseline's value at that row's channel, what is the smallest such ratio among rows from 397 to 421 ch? 0.99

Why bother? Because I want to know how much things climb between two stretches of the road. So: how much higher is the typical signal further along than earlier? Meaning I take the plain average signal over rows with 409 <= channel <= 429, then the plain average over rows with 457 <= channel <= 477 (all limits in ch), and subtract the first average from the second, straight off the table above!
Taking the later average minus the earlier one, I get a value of 2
